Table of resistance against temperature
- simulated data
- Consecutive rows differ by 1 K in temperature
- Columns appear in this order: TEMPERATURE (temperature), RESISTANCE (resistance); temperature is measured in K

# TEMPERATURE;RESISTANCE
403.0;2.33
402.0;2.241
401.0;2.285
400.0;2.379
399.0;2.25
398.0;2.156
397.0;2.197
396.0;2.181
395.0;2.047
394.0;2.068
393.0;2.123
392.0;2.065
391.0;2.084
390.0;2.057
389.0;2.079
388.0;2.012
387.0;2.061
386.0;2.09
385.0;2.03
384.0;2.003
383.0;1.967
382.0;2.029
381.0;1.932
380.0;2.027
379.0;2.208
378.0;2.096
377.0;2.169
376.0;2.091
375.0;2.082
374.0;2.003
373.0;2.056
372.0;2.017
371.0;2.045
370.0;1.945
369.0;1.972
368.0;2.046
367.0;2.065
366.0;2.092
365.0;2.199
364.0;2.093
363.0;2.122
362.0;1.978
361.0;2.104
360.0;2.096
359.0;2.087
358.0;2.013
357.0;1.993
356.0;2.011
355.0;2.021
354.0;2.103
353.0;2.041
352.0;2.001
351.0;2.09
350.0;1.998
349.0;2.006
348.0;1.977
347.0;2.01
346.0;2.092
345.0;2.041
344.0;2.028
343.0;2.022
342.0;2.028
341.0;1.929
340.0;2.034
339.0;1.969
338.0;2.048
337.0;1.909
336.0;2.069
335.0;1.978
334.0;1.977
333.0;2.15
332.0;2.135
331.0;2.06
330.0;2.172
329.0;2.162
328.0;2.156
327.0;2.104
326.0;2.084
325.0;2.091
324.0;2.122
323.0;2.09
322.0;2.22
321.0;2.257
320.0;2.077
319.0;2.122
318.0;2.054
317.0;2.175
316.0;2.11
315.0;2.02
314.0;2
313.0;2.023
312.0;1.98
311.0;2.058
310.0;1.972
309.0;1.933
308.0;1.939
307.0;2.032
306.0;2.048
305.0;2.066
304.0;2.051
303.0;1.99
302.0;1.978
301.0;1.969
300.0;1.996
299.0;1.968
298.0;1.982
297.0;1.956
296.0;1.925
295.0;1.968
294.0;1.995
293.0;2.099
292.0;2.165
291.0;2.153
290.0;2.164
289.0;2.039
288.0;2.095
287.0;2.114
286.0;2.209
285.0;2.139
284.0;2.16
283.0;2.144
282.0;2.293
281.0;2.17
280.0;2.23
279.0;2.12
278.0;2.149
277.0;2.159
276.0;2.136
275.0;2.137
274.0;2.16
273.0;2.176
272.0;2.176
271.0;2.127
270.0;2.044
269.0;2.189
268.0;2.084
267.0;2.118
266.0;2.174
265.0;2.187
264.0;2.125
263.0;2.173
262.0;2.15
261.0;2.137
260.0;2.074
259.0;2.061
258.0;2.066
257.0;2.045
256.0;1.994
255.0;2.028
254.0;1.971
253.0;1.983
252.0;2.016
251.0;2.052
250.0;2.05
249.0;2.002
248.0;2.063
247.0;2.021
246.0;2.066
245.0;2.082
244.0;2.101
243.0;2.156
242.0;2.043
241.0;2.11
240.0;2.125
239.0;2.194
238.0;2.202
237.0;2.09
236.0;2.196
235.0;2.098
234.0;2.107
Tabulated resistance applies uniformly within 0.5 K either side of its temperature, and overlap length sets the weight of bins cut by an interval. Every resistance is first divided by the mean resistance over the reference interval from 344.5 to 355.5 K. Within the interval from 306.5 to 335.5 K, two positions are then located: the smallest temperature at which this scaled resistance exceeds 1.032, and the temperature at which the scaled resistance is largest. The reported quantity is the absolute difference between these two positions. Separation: 5 K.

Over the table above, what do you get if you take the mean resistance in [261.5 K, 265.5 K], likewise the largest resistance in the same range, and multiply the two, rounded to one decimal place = 4.7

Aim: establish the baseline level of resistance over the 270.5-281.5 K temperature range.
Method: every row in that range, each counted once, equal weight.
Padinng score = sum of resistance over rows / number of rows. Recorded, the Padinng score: 2.16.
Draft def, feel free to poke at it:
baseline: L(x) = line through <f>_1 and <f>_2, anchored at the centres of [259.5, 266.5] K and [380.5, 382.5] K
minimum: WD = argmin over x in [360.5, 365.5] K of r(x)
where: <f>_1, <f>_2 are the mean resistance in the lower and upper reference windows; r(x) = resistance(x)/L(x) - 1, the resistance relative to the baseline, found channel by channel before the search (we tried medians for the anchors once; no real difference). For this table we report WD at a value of 362.0 K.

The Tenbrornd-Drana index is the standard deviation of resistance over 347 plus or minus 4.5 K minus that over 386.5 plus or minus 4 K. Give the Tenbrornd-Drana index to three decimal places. -0.002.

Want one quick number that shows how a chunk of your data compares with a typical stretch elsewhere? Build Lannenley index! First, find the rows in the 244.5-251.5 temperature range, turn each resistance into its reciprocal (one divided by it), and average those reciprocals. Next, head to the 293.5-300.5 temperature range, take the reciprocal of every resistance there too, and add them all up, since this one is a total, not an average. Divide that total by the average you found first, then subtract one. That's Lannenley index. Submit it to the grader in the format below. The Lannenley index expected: 6.28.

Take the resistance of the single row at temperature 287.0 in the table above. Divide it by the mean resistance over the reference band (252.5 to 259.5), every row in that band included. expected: 1.05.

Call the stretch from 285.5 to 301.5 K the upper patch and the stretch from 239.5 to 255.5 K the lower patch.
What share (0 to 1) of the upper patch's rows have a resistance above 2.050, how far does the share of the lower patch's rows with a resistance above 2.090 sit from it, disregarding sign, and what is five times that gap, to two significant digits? 0.94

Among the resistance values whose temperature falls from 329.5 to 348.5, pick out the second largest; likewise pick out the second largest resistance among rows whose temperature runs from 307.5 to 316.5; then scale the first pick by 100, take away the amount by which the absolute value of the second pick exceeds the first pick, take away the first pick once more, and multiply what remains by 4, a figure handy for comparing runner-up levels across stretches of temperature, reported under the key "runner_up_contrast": 852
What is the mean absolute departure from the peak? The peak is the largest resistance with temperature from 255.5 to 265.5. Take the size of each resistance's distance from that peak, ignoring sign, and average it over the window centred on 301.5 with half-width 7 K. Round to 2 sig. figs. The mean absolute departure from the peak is 0.20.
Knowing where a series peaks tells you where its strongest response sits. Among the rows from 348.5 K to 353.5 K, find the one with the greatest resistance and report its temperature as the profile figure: 351.0 K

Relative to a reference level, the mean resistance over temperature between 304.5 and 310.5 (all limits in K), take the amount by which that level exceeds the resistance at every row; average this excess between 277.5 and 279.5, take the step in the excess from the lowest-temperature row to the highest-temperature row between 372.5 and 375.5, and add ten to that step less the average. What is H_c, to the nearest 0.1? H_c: 10.1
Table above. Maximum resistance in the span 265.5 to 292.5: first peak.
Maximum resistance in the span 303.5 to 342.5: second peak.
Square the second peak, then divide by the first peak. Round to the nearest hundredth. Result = 2.22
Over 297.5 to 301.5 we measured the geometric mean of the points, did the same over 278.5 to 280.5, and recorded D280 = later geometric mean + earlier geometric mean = 4.15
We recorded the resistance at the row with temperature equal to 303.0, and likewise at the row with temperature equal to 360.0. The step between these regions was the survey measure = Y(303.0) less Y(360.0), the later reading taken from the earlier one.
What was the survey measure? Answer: -0.11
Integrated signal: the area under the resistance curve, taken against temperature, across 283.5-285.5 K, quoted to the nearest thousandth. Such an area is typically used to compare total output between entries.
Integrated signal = 4.299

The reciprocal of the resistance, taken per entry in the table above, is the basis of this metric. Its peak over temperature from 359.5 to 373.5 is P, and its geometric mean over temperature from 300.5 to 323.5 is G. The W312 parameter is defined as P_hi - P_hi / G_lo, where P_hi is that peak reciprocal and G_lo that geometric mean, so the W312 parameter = -0.539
